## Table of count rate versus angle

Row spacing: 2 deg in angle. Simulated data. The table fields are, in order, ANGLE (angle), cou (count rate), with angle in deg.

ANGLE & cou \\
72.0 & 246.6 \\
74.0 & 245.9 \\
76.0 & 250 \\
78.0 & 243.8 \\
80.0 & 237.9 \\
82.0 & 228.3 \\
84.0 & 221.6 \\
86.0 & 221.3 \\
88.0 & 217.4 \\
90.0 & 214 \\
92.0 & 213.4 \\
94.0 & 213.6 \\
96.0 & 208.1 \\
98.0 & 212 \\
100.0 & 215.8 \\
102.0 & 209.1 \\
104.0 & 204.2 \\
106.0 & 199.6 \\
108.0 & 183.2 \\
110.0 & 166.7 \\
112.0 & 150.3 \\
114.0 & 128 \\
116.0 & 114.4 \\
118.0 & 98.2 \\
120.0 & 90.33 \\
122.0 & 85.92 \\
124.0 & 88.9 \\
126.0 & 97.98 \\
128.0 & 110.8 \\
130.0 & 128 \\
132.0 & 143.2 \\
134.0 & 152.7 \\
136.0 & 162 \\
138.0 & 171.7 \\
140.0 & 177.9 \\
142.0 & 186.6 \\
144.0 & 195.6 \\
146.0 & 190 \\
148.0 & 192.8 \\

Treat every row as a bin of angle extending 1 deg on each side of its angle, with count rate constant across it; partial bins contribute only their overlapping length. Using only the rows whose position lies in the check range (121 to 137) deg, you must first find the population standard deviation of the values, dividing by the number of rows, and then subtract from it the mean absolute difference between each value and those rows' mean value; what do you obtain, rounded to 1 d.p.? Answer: 2.4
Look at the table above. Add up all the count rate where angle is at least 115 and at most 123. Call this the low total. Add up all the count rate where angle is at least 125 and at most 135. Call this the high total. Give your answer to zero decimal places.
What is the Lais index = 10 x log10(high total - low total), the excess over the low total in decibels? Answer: 24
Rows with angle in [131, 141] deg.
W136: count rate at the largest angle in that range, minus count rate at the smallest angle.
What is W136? 35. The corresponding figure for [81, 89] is -11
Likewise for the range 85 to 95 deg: -8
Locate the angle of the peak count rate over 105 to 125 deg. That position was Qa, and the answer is 106.0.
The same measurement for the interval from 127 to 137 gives 136.0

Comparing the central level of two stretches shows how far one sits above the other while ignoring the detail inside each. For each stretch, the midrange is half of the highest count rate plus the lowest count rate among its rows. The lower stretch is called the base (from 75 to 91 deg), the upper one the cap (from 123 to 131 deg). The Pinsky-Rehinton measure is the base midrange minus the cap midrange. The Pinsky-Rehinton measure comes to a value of 124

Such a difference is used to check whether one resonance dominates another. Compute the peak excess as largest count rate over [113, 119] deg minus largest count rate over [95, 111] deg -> -88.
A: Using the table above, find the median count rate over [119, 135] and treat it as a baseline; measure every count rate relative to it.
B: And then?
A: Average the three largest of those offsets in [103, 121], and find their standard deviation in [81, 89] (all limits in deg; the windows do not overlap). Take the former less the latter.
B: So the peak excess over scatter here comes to 87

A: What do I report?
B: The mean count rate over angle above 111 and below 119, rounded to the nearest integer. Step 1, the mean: 123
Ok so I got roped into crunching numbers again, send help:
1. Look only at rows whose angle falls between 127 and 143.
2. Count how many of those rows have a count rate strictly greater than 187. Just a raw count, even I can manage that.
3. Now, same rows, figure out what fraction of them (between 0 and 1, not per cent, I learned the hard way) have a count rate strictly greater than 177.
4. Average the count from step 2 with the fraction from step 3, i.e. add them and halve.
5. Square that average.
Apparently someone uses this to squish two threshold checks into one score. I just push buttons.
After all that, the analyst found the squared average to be 0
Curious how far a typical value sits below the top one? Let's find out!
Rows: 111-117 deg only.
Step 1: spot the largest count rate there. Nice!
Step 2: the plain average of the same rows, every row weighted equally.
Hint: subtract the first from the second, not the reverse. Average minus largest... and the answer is -19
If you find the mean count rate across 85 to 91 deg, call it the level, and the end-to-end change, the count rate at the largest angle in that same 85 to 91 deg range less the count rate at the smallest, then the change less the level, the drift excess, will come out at -225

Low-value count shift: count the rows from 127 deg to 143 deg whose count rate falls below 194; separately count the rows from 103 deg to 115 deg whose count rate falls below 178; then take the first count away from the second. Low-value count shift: -5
